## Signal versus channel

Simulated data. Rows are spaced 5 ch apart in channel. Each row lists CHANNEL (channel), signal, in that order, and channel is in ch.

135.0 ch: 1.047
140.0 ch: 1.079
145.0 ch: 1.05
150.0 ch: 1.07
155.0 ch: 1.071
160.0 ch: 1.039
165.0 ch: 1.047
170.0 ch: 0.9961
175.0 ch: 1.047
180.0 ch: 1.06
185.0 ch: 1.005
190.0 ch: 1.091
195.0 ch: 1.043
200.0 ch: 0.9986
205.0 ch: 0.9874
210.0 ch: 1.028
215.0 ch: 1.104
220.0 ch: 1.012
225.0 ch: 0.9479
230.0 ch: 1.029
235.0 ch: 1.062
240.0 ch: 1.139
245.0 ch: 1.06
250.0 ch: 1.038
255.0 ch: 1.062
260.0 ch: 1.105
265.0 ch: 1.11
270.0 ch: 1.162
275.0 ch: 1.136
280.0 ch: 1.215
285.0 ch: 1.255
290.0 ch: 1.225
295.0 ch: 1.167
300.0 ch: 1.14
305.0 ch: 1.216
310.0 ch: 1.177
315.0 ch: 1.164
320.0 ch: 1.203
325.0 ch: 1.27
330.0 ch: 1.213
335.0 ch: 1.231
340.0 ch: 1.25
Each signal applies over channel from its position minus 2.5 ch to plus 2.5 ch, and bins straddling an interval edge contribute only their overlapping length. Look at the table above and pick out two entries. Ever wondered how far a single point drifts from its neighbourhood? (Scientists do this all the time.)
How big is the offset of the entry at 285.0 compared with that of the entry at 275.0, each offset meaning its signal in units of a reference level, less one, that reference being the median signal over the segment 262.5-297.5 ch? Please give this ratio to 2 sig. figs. -2.8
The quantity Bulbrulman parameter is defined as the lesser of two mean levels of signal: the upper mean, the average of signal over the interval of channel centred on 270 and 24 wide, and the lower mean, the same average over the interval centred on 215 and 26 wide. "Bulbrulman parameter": 1.02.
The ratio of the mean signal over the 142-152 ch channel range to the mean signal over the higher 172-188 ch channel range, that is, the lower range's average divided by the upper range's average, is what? 1.02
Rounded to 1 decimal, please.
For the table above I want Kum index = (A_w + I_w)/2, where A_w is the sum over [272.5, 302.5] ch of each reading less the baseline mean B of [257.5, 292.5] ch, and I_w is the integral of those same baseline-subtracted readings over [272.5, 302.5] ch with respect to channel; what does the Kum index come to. 0.3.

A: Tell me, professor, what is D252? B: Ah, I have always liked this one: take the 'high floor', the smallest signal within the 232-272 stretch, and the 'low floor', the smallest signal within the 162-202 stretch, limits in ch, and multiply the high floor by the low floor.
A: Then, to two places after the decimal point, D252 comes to 1.03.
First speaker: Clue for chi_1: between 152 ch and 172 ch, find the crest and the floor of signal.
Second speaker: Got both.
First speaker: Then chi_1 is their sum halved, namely 1.03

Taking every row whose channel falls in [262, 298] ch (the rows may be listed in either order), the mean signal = 1.18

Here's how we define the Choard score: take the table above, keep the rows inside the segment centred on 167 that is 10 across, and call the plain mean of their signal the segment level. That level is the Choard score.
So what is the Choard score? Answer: 1.02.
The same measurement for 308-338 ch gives 1.21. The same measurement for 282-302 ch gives 1.20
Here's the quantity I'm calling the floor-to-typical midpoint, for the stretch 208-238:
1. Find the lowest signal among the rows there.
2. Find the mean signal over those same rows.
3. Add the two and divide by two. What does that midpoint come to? 0.99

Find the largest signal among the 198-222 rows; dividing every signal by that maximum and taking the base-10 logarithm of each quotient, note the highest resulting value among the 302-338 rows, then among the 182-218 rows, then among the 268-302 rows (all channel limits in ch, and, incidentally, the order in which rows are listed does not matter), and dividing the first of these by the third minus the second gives 1.1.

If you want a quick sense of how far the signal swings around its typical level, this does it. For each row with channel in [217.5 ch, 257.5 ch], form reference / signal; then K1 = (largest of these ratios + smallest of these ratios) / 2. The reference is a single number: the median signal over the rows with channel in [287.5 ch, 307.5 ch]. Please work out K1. 1.15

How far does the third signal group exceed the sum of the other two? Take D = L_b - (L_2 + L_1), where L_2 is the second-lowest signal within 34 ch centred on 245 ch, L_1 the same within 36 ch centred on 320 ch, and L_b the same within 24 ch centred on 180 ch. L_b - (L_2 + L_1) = -1.21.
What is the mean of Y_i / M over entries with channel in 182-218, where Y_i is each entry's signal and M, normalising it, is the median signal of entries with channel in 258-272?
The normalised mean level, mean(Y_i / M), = 0.93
